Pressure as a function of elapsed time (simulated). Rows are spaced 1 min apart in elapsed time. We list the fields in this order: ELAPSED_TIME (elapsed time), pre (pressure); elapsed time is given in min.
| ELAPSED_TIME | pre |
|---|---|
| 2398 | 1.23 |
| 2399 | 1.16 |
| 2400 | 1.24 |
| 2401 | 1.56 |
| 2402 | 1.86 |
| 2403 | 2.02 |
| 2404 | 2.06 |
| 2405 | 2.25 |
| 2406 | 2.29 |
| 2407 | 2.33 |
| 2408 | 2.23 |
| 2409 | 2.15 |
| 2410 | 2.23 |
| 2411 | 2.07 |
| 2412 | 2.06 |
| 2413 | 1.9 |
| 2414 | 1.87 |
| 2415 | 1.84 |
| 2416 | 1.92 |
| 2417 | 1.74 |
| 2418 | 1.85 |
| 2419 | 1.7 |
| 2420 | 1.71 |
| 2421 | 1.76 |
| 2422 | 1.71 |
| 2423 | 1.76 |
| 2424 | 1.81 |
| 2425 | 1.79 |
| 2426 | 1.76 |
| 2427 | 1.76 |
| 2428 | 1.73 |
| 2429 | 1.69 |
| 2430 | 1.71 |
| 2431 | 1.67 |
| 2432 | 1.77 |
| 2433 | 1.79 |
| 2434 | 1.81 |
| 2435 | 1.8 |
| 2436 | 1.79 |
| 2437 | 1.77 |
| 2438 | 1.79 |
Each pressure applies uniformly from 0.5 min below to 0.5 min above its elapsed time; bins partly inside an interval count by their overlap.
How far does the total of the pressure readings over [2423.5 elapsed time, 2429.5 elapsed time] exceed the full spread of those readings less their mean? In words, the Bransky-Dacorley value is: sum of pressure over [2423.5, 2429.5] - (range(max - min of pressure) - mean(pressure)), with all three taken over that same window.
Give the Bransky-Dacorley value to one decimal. 12.2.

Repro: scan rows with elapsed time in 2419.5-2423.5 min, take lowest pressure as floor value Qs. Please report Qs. 1.71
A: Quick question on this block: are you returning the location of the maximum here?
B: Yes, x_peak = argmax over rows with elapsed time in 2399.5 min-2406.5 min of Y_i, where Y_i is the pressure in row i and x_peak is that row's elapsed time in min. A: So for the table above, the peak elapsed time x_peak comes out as 2406 min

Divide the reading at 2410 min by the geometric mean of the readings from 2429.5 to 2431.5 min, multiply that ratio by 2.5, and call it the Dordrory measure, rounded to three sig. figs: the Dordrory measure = 3.30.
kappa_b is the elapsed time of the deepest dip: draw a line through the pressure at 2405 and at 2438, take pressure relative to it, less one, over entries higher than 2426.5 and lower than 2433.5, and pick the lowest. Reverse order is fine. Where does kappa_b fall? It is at 2429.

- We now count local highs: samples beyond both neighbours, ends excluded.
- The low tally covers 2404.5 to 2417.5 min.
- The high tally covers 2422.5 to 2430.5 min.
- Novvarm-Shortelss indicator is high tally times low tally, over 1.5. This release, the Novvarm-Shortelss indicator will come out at 2.0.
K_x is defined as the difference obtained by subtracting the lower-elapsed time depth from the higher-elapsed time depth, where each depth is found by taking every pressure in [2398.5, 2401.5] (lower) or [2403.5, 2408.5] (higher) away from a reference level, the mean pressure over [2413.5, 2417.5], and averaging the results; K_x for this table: -0.91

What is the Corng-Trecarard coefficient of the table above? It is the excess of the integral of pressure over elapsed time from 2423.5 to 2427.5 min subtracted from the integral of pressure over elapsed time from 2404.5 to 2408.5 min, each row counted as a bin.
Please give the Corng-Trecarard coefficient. 2.0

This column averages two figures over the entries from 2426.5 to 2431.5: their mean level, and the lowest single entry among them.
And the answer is 1.69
